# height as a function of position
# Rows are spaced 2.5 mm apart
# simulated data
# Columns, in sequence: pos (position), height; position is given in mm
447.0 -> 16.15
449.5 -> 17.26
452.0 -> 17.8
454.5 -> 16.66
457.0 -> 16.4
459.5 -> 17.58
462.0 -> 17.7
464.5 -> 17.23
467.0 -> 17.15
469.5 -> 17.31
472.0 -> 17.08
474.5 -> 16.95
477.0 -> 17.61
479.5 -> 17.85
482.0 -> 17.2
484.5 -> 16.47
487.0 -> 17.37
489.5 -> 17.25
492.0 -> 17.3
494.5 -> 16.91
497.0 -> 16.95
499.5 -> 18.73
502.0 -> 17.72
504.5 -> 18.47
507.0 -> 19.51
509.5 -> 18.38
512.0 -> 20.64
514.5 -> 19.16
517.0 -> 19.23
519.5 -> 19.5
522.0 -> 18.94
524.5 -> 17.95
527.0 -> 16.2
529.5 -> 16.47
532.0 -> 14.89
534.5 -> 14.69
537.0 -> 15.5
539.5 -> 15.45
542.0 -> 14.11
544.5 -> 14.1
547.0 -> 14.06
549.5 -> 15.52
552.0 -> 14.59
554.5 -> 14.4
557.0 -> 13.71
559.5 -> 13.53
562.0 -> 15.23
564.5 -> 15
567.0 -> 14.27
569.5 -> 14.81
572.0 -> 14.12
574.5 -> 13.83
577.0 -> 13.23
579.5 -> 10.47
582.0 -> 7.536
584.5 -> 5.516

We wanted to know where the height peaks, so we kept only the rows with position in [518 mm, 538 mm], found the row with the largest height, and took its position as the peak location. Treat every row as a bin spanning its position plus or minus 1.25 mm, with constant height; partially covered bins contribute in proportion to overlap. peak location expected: 519.5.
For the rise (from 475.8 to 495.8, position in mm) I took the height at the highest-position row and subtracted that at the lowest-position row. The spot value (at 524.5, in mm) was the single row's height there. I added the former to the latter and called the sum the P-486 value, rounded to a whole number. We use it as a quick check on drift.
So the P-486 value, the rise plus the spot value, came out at 17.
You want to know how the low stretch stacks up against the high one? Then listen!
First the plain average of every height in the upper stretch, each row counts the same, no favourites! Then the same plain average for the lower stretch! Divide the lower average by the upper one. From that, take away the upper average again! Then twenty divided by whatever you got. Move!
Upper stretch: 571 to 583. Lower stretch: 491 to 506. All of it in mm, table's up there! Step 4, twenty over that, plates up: -1.9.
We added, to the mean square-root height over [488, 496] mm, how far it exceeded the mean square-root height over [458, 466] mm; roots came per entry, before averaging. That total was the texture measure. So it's 4.1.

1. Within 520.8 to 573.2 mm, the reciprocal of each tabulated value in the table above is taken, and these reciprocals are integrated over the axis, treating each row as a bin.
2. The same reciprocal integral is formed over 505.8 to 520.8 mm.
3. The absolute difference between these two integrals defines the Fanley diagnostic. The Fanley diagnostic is 2.7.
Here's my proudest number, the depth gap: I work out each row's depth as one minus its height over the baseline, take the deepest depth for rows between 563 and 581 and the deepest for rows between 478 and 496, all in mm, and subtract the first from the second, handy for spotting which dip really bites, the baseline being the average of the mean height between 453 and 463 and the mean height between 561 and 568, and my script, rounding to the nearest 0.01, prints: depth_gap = -0.38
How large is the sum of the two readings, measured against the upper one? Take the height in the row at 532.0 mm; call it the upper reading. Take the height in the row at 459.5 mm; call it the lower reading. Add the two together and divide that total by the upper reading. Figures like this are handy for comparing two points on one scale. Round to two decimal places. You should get 2.18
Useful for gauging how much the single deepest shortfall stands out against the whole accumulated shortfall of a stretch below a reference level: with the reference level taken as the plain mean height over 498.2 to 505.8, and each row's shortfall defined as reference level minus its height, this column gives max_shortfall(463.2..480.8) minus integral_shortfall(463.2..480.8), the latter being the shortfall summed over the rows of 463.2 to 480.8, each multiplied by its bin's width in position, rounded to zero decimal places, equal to -16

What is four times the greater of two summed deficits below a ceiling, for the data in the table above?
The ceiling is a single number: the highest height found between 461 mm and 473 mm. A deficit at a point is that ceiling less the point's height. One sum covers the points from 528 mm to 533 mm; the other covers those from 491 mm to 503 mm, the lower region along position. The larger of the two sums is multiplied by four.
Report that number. 16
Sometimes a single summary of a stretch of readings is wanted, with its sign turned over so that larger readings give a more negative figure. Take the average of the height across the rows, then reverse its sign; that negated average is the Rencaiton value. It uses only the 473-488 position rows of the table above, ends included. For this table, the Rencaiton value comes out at -17.2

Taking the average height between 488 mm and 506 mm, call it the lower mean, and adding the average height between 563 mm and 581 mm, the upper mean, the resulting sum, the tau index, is 31.3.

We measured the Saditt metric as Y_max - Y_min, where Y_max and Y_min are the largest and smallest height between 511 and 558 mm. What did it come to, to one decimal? 6.9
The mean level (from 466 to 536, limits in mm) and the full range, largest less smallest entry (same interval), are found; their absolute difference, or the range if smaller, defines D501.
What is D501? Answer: 6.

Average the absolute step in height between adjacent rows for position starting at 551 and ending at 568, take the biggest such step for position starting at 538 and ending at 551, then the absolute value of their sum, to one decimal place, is 2.1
